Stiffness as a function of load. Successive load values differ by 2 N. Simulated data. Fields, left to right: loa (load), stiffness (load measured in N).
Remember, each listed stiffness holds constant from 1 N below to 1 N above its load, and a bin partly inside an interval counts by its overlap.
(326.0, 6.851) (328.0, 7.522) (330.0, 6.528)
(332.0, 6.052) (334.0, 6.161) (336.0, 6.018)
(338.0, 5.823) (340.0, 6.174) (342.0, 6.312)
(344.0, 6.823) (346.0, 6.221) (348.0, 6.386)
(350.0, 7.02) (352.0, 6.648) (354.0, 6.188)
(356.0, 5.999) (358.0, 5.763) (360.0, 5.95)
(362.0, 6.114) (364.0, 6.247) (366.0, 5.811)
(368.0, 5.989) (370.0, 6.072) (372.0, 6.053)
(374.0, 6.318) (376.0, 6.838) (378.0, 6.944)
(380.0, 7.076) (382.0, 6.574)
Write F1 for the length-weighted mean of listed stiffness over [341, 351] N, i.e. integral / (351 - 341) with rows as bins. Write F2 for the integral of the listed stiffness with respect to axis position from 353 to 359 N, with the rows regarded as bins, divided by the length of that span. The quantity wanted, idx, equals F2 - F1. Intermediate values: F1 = 6.55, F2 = 6.0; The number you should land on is -0.6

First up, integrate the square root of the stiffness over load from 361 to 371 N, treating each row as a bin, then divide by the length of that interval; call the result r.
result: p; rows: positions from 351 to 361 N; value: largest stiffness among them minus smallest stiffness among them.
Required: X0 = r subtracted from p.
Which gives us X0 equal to -1.6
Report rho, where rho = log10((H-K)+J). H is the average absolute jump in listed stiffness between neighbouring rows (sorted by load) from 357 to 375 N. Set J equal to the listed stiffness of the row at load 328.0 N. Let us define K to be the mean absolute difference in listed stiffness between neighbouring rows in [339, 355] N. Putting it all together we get 0.86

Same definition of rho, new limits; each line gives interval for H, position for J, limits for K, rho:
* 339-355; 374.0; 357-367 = 0.81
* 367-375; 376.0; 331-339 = 0.83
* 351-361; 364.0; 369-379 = 0.80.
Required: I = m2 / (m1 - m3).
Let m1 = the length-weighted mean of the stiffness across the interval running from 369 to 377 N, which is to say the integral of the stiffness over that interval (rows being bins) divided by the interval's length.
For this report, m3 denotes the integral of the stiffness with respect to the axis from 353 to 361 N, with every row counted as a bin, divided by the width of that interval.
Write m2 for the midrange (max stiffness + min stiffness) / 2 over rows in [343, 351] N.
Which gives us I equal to 19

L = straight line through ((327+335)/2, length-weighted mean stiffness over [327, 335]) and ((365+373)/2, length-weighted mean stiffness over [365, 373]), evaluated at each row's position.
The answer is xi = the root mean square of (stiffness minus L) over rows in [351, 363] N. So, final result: 0.25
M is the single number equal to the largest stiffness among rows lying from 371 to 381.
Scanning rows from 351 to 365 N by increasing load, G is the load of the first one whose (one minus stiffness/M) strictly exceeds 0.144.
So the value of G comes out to 356.0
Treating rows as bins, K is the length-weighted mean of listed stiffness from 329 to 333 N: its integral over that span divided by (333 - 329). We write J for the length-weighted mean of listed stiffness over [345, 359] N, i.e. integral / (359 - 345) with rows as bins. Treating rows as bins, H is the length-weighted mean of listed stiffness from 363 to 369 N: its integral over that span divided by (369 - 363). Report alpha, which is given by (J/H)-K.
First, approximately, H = 6.0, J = 6.32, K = 6.29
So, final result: -5.24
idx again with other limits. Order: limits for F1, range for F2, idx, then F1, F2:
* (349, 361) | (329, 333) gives 0.0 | 6.26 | 6.3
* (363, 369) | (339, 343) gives 0.2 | 6.02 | 6.2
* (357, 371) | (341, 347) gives 0.5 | 5.99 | 6.5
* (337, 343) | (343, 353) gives 0.5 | 6.10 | 6.6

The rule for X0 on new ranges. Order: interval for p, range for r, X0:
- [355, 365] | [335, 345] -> -2.0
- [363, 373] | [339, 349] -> -2.1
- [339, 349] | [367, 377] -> -1.9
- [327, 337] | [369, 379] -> -1.0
